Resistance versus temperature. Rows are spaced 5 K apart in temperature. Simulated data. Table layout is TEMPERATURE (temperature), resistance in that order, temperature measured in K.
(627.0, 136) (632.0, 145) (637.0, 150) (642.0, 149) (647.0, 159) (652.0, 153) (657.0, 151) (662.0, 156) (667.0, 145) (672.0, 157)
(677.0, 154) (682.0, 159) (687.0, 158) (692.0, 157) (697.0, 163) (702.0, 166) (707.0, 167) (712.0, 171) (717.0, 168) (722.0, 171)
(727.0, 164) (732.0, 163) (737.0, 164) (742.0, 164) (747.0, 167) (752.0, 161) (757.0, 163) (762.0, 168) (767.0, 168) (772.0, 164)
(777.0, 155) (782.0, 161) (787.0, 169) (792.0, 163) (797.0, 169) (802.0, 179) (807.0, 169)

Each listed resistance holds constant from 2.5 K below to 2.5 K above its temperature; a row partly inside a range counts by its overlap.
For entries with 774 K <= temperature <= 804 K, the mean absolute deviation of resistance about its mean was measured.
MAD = 6.3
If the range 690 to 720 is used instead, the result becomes 3.6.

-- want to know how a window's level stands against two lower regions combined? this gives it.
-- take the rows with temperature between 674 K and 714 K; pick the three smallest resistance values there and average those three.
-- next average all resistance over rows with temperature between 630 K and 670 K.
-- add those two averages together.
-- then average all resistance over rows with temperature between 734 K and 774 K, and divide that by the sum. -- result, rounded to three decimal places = 0.536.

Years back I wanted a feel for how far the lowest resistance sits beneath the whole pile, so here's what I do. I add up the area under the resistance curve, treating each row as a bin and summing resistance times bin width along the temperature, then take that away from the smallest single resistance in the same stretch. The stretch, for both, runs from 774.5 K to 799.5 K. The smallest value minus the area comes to -3930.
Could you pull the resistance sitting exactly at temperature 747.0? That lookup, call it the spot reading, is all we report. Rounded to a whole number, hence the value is 167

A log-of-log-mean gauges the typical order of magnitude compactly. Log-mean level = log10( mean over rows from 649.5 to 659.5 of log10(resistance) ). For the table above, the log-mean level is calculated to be 0.3388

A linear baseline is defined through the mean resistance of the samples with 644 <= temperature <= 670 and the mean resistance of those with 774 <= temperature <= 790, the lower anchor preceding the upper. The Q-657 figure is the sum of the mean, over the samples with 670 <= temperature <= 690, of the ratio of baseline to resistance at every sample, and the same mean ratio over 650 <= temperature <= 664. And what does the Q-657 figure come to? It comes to 1.98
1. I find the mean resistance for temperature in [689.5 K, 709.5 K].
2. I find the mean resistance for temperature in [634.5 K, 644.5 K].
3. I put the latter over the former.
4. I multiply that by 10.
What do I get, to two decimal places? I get 9.16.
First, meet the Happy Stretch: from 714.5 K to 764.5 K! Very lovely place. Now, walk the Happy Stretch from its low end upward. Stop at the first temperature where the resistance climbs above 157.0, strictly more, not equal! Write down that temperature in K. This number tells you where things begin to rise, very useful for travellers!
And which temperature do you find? 717.0 K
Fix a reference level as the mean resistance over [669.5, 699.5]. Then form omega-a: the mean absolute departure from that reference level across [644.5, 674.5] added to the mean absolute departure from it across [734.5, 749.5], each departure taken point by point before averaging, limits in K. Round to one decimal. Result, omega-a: 11.8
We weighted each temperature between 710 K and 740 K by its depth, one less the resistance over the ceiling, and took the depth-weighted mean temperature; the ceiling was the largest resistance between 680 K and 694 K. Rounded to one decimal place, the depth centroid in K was 721.5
